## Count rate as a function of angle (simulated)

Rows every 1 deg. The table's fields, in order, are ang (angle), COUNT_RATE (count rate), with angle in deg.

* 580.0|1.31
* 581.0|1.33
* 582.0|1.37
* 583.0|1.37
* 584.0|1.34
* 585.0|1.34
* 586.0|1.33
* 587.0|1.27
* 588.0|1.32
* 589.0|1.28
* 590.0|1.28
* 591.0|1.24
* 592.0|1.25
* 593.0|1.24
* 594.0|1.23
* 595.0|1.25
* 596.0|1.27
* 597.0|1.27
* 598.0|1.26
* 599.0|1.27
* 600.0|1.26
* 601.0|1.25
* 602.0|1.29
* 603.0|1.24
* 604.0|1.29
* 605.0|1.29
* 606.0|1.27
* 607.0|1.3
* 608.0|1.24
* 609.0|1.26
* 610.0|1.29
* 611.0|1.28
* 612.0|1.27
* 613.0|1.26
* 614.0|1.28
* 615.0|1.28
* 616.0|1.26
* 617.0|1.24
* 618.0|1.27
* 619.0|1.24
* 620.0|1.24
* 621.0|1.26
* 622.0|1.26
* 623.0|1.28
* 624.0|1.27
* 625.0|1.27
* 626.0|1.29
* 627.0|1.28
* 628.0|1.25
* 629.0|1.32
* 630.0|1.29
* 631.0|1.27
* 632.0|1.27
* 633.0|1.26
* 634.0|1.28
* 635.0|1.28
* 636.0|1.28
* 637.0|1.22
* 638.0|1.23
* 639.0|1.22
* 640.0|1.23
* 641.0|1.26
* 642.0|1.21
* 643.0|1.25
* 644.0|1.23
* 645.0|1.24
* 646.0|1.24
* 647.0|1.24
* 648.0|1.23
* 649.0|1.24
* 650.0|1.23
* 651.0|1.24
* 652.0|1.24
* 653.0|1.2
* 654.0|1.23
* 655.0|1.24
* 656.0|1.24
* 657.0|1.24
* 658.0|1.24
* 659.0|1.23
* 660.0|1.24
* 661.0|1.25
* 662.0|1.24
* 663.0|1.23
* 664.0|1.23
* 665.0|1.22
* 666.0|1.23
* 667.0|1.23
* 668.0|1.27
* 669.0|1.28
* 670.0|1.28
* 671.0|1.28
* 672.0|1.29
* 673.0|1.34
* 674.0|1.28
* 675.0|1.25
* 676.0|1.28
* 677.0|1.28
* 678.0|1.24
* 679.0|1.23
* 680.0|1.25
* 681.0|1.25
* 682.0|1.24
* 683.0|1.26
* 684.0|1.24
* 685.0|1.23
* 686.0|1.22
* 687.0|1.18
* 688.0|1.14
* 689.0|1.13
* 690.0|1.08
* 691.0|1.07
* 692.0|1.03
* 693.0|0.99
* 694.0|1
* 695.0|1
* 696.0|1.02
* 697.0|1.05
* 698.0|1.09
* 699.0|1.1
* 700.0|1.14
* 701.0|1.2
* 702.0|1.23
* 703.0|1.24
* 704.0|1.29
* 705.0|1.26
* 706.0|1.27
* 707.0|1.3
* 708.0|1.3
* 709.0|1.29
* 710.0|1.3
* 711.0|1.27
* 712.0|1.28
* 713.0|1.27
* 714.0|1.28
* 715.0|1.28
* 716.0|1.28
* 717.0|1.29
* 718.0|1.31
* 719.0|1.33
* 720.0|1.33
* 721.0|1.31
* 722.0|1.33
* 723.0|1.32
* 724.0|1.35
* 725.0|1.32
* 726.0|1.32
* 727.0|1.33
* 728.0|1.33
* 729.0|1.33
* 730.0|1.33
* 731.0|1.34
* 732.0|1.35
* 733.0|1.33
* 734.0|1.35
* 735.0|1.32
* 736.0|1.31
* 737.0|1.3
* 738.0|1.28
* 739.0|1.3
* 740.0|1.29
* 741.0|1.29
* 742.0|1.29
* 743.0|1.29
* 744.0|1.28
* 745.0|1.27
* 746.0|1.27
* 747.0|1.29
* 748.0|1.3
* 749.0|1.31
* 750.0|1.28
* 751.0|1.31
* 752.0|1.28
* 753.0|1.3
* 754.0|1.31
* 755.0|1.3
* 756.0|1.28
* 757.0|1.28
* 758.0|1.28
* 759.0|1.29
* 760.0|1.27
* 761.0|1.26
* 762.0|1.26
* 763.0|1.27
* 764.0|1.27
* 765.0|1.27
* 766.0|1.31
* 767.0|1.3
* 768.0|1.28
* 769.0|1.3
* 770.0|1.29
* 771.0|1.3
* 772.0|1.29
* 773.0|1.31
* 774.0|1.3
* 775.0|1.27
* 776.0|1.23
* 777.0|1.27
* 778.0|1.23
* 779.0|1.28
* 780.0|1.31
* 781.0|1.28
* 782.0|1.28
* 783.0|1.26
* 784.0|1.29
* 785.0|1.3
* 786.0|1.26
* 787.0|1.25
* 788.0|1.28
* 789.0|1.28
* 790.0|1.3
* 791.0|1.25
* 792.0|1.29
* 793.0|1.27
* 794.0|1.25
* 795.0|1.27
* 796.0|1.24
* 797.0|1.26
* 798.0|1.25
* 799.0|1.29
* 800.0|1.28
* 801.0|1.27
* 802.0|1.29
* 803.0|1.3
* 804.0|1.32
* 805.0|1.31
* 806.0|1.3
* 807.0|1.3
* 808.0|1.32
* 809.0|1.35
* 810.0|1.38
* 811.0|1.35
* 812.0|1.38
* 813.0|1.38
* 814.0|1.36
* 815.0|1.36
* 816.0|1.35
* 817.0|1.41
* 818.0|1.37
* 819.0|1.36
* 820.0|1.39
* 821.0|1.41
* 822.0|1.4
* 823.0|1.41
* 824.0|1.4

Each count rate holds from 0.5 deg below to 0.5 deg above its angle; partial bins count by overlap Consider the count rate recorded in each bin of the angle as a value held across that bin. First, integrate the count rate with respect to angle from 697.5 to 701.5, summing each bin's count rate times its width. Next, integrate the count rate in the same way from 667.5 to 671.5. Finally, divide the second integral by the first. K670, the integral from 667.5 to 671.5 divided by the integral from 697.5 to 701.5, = 1.13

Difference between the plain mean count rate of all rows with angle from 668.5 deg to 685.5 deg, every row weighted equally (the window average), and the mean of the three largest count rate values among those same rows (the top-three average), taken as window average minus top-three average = -0.039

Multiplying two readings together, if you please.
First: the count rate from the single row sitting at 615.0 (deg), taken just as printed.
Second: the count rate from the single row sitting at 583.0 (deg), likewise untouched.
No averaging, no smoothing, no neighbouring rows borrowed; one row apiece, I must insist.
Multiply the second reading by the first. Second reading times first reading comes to 1.75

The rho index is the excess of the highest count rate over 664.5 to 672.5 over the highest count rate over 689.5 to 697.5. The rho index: 0.21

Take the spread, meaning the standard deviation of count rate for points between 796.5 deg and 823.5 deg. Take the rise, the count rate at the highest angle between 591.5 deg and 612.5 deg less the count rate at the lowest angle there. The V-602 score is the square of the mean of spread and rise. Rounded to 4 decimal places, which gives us 0.0012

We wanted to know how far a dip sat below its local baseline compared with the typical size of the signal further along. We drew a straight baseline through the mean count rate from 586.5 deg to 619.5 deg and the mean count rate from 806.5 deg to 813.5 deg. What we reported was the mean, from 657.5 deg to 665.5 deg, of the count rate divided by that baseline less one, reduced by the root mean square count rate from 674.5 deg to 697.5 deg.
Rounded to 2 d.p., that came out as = -1.21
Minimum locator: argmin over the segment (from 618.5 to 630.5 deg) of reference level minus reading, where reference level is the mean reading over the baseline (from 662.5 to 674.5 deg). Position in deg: 629.0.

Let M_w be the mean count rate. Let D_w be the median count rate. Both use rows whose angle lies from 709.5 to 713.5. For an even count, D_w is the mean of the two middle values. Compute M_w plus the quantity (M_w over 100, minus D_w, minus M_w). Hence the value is -1.26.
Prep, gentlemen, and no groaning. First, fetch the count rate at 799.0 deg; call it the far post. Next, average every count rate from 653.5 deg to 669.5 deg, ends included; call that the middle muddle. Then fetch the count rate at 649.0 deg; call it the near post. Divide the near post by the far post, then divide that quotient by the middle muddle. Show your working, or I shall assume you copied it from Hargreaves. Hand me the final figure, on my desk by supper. 0.78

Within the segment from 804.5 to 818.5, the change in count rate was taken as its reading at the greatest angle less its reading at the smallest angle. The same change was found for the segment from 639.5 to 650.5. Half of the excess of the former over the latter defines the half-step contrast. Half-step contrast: 0.03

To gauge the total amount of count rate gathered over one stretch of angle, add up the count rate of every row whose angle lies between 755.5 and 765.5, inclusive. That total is 12.7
